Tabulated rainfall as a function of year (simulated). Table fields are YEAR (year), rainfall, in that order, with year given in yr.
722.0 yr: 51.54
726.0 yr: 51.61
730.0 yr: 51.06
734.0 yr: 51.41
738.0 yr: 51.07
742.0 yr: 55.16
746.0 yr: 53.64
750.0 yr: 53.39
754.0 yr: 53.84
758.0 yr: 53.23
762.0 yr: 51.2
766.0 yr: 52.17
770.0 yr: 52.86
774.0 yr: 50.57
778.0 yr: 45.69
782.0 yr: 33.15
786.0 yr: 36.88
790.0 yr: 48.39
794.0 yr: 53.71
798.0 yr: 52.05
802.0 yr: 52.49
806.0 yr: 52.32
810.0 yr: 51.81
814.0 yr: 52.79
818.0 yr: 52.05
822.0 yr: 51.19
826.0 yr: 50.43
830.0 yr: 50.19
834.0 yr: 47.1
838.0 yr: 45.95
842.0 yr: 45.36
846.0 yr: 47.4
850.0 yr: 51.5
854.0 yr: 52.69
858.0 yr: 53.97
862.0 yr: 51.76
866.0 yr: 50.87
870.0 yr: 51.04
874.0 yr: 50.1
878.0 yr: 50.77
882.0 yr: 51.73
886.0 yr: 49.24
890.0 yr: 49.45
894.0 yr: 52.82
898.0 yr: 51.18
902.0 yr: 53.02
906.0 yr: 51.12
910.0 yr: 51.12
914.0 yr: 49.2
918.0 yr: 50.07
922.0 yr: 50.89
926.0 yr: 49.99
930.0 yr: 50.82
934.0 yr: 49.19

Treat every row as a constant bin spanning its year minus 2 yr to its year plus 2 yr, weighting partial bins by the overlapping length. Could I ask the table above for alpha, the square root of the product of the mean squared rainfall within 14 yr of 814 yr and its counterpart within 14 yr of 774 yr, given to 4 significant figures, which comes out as 2421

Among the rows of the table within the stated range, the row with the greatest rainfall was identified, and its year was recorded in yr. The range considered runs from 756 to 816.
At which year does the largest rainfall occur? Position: 794.0 yr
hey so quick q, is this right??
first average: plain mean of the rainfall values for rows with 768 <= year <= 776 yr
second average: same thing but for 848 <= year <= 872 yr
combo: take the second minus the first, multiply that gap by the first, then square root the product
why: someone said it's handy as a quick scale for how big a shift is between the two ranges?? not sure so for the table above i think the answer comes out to 4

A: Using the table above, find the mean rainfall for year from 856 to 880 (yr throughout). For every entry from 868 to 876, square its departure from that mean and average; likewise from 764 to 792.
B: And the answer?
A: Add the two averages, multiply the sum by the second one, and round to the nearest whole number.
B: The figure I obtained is 7194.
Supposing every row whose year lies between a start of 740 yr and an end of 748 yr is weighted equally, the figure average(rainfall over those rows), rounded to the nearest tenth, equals 54.4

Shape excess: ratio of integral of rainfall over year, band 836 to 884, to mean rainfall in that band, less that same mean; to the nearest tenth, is -2.3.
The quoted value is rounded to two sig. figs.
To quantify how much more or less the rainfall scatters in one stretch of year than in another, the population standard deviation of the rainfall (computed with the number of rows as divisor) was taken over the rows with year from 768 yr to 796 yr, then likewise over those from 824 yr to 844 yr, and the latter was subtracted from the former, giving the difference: 5.3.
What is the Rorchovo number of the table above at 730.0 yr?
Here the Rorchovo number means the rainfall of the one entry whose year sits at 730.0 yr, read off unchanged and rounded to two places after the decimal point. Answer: 51.06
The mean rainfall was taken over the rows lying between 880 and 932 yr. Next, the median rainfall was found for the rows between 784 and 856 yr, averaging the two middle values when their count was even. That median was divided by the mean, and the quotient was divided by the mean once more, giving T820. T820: 0.0199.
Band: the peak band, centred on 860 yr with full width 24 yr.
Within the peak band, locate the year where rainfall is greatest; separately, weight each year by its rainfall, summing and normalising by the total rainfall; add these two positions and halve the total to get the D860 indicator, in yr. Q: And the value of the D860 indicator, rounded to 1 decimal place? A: 859.0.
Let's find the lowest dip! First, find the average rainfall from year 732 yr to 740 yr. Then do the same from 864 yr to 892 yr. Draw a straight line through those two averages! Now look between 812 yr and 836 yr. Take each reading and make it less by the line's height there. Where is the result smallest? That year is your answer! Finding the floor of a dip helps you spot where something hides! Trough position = 834.0 yr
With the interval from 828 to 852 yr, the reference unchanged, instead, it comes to 842.0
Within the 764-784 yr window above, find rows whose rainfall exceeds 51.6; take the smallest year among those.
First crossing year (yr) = 766.0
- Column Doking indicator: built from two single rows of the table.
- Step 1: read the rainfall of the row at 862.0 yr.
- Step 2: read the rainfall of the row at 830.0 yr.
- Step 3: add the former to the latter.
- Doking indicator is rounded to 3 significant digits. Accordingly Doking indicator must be 102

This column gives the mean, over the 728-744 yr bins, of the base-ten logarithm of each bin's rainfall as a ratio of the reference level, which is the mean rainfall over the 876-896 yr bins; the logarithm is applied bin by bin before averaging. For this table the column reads 0.011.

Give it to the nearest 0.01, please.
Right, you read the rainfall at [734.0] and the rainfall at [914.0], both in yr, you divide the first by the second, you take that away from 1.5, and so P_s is 0.46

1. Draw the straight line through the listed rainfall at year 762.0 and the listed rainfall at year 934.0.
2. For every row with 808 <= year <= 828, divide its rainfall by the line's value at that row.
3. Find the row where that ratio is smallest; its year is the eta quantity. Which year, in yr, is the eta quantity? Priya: 826.0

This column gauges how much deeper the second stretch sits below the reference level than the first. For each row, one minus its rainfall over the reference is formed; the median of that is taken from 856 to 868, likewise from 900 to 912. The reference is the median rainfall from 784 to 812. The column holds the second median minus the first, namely 0.012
